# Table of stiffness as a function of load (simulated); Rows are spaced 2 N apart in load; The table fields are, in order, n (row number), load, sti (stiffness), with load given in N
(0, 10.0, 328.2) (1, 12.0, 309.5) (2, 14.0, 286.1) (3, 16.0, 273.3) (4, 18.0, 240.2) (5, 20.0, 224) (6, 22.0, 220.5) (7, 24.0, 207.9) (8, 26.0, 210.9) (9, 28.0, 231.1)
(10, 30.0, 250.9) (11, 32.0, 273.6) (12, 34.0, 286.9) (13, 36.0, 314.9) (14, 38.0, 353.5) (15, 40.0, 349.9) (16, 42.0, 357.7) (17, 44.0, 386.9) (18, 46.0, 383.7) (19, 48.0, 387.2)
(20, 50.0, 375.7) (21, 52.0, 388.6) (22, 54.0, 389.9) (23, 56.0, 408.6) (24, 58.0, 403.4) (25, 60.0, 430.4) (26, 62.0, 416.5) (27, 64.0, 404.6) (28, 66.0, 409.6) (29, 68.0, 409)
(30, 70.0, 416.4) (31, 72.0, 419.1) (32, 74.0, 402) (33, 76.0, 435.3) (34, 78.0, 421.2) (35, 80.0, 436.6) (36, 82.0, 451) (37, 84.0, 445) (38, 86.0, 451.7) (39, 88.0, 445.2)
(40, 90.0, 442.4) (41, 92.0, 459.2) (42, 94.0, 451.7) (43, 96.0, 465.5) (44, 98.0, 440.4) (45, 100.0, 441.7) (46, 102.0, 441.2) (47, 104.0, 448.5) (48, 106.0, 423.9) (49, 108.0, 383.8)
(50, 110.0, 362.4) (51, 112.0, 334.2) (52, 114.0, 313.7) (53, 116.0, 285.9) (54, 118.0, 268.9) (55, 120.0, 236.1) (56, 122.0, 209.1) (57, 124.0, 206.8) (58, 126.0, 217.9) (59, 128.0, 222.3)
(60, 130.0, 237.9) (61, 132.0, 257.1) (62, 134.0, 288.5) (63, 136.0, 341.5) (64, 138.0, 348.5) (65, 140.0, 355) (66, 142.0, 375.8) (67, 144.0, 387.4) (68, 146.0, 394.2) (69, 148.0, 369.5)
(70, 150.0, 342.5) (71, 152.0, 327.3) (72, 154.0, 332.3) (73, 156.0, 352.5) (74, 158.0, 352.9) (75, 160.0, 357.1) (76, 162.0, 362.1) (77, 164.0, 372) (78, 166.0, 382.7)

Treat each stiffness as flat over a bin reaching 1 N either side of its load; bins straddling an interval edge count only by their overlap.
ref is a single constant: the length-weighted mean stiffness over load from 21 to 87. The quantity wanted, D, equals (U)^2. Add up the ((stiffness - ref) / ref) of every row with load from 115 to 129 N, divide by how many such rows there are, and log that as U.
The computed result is 0.13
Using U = -0.36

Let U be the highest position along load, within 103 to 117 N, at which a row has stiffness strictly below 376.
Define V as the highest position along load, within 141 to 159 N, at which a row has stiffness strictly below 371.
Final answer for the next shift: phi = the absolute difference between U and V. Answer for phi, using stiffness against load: 42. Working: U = 116.0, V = 158.0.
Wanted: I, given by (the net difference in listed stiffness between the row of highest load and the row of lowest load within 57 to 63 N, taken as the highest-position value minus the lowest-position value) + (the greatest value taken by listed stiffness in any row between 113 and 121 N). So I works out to 327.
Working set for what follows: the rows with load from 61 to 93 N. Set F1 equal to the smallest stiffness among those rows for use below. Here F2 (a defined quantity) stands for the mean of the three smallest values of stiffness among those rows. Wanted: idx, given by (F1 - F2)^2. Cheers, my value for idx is 10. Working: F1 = 402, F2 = 405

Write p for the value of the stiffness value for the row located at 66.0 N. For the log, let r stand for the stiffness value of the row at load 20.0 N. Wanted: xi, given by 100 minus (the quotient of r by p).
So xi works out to 99.5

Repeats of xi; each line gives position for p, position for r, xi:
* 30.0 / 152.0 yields 98.7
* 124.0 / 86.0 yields 97.8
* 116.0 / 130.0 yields 99.2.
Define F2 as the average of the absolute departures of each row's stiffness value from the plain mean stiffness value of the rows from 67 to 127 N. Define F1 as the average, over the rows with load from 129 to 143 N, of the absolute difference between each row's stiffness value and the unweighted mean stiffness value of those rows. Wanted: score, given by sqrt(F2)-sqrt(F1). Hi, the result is 1.5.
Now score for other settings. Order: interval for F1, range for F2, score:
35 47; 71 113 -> 0.6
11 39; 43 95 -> -1.5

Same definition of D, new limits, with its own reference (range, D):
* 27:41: 0.04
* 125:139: 0.07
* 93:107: 0.04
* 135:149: 0.00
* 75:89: 0.04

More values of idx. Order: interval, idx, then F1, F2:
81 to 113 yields 673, 334.2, 360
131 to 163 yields 1147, 257.1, 291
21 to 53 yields 27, 207.9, 213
